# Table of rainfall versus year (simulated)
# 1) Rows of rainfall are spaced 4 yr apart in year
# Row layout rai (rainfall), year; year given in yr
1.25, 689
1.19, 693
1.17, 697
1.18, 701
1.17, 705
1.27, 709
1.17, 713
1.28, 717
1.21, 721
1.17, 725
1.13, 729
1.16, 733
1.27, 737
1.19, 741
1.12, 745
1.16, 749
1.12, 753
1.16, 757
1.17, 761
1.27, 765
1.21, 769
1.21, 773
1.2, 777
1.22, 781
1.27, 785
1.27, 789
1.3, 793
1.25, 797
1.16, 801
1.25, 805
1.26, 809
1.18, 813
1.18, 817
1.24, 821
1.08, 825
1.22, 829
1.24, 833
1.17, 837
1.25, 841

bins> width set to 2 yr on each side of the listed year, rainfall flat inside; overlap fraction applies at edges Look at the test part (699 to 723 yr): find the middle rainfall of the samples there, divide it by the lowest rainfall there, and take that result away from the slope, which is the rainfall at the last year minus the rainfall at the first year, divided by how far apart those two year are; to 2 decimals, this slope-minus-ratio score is -1.02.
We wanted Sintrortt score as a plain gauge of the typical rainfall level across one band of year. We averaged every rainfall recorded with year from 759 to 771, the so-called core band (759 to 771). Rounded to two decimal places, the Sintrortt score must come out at 1.22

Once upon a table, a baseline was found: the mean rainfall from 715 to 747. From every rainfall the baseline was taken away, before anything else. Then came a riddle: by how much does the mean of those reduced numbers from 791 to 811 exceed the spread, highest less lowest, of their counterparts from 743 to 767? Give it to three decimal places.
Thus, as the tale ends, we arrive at -0.097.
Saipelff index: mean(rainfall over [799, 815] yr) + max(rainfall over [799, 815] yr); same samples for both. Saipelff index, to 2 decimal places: 2.47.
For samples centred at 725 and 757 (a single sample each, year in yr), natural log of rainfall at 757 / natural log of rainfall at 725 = 0.95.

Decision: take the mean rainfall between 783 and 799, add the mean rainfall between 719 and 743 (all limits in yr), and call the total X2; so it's 2.46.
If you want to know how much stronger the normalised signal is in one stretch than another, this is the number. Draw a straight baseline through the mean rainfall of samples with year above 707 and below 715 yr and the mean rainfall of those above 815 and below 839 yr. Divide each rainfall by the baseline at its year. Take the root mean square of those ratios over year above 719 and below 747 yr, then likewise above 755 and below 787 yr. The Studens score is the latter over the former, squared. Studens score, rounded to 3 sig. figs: 1.08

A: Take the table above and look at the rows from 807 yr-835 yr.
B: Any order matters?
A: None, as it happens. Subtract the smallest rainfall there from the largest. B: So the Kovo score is 0.18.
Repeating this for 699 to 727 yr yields 0.11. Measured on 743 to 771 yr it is 0.15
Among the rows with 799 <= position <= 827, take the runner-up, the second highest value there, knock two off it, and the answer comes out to -0.750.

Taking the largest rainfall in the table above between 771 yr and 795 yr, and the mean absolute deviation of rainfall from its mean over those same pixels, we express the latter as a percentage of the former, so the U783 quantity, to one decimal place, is 2.7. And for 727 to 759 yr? 2.6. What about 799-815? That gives 3.4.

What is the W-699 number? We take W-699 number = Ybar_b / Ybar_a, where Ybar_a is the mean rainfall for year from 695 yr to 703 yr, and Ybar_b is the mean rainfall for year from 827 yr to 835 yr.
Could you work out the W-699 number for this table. 1.05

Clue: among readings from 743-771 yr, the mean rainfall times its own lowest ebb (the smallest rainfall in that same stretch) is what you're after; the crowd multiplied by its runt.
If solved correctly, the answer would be 1.31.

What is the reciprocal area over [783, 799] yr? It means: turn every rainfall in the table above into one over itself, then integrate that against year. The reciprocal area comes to 12.6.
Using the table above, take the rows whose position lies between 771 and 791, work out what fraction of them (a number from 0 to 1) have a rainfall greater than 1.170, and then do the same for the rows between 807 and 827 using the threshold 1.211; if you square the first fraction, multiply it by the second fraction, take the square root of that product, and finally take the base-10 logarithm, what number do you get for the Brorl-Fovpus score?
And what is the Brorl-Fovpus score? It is -0.20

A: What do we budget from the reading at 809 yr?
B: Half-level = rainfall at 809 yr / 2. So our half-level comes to 0.630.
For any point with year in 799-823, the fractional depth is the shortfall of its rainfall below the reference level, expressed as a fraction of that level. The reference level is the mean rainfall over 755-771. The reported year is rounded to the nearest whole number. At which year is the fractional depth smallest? 809 yr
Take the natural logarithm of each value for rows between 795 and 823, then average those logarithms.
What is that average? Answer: 0.196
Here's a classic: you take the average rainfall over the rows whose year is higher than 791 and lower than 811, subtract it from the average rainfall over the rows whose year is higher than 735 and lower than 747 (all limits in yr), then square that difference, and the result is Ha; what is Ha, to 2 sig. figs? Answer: 0.0026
